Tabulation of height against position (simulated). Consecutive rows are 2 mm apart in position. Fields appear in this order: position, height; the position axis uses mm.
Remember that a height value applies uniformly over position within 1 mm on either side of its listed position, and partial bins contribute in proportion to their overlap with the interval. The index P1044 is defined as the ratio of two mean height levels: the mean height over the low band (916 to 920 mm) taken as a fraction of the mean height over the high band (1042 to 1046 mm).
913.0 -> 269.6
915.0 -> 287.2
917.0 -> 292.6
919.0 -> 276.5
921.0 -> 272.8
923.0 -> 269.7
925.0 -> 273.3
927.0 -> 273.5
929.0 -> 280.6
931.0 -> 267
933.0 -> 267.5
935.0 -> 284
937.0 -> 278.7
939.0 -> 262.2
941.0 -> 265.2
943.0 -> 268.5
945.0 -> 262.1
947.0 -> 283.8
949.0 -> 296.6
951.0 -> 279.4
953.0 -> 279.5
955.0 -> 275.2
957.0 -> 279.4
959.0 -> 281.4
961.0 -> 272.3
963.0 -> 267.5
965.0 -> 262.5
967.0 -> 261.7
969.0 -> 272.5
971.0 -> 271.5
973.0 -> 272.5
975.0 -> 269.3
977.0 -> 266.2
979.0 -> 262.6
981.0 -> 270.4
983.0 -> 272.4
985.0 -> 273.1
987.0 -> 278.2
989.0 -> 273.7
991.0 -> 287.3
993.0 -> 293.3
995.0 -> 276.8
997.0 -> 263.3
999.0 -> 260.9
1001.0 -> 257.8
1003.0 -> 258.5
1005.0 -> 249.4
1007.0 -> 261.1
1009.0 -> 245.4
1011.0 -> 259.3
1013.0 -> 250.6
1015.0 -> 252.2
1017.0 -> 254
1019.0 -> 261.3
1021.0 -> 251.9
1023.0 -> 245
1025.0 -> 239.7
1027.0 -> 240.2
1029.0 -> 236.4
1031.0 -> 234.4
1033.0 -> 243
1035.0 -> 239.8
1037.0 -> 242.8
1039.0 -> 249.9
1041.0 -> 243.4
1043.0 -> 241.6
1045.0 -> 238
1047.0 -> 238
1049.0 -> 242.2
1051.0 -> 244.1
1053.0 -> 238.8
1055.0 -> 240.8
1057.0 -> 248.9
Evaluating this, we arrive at 1.19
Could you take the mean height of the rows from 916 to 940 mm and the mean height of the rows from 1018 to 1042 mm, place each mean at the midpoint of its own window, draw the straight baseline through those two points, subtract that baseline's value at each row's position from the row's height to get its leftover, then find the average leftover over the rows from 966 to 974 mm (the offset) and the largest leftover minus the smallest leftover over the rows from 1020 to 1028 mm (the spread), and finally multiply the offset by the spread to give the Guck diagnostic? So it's 81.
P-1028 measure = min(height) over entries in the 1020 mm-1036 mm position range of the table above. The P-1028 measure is 234.4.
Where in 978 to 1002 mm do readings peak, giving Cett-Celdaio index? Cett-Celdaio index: 993.0 mm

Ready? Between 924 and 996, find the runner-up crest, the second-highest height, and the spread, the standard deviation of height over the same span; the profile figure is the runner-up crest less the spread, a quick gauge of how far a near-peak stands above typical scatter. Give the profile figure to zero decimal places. 285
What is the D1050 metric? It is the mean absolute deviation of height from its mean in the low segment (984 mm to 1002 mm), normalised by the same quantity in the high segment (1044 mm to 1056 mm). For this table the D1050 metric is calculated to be 4.4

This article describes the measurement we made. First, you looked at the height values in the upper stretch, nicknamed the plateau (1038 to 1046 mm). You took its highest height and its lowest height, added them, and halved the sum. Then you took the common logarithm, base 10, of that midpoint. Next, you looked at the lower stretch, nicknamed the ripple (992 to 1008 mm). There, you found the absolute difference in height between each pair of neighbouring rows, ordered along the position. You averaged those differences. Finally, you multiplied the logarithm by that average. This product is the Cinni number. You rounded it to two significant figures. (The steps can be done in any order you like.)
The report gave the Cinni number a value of 19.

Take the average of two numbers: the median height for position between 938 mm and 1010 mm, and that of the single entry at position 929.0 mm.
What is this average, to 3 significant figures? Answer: 276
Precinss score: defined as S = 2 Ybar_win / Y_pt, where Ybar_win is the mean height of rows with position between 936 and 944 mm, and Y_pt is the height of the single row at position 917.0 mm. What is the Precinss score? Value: 1.84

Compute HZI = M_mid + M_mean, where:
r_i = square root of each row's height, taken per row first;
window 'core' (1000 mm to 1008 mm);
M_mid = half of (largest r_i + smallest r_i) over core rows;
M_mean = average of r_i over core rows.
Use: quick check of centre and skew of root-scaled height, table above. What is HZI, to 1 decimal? 32.0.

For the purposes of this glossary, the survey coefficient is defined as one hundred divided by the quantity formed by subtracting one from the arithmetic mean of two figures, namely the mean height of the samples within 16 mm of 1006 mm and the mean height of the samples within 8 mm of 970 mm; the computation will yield 0.379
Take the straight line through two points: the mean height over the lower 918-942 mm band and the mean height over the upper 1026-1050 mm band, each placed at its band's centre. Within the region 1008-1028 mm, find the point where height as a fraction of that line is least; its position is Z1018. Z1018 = 1025.0 mm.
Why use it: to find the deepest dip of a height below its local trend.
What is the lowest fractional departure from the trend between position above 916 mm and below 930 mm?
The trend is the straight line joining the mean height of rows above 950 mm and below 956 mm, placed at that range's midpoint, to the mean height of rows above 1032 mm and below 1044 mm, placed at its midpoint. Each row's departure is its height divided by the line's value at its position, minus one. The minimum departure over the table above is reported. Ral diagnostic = -0.071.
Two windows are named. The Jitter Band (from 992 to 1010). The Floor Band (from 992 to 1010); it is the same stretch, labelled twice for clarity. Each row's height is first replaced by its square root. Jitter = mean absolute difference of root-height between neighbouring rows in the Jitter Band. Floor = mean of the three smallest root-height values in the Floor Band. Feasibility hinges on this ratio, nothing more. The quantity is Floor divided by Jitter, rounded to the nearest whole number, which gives 57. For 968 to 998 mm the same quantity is 93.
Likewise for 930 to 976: 79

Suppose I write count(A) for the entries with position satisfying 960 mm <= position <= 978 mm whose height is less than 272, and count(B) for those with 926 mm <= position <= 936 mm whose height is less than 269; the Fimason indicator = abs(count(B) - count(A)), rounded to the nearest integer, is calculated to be 4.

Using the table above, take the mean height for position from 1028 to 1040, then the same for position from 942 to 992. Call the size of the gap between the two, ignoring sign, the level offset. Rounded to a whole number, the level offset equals 33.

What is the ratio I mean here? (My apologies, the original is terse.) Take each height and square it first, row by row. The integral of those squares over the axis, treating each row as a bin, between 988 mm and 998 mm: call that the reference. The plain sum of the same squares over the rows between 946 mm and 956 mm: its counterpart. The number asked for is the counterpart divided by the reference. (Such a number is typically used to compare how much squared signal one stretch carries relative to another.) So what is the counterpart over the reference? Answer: 0.51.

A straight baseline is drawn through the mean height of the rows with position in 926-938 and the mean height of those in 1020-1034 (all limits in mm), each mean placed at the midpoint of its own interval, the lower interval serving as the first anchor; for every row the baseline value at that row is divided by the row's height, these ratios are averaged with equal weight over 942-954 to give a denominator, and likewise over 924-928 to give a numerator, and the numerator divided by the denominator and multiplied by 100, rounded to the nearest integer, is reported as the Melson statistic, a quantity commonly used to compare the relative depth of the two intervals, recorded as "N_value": 105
